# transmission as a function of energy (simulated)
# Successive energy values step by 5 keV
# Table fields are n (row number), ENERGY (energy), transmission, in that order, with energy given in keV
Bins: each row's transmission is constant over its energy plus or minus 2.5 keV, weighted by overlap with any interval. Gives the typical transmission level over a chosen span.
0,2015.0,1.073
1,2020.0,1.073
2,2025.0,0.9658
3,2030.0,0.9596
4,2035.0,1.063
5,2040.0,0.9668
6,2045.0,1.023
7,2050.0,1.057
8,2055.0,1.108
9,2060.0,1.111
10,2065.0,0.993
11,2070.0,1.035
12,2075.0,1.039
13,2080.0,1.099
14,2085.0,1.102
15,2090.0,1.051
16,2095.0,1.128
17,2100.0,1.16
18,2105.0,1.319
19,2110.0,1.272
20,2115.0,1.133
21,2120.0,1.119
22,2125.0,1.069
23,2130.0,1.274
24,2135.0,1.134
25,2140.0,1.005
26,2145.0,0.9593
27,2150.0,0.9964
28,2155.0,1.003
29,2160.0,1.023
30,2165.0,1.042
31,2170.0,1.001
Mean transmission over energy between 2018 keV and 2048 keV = 1.01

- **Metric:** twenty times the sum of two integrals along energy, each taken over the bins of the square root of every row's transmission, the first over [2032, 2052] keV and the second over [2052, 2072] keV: 817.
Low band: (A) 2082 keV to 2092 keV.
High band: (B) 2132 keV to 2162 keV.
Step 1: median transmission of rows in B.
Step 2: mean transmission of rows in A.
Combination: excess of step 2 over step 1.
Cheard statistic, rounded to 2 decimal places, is 0.07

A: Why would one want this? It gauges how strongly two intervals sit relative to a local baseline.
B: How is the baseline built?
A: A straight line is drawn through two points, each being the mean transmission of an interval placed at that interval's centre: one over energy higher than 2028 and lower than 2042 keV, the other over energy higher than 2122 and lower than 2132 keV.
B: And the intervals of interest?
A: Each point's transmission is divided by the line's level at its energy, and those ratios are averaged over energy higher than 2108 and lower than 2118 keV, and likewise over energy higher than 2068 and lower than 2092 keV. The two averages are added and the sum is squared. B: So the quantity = 4.15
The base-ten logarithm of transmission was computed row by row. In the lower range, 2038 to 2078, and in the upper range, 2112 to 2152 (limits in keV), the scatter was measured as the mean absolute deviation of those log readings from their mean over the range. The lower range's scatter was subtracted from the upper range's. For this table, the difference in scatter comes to 0.02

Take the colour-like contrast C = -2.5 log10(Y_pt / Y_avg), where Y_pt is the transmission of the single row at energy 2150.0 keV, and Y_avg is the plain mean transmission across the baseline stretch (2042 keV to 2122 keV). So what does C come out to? 0.12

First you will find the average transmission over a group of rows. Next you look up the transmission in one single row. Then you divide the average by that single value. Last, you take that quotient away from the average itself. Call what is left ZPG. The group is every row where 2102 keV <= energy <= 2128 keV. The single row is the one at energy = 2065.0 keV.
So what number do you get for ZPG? -0.01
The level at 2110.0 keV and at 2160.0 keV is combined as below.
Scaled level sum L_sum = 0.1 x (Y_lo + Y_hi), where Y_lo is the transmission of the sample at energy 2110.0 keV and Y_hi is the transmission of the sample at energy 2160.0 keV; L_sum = 0.23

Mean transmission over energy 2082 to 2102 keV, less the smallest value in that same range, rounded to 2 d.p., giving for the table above 0.06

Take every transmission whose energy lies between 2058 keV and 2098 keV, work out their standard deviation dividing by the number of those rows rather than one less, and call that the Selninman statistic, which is 0.044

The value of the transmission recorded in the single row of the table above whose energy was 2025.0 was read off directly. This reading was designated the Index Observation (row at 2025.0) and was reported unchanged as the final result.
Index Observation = 0.9658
